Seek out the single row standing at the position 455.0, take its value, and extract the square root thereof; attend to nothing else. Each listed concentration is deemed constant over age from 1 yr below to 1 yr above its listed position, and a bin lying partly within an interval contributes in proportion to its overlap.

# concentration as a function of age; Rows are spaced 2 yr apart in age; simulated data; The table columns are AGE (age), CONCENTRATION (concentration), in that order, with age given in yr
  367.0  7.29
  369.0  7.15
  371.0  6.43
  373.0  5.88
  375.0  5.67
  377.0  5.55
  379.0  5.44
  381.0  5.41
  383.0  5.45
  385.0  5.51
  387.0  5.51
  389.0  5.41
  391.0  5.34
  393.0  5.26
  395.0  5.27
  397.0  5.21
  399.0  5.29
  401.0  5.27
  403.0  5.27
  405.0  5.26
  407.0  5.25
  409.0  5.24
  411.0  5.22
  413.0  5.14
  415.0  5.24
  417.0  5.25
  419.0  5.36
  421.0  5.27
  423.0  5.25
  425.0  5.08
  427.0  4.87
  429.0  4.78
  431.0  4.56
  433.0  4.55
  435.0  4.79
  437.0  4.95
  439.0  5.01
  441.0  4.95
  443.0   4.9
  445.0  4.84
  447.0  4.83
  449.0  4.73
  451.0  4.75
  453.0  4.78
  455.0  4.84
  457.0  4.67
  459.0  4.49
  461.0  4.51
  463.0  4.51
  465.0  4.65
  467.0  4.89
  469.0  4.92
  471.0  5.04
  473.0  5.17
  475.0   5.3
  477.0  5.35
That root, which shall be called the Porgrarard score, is 2.20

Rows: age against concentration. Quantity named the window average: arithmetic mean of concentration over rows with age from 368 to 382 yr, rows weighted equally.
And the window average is 5.93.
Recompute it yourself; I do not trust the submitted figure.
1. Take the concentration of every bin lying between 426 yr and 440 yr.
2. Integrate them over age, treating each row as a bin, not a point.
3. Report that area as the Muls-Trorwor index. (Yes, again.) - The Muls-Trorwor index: 67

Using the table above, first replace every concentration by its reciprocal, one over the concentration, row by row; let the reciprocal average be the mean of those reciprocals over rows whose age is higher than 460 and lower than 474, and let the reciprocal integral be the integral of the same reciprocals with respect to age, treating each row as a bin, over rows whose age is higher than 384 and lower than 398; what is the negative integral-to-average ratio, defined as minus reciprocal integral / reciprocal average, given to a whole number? -13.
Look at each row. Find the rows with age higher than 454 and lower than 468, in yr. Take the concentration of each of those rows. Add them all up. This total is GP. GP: 32.6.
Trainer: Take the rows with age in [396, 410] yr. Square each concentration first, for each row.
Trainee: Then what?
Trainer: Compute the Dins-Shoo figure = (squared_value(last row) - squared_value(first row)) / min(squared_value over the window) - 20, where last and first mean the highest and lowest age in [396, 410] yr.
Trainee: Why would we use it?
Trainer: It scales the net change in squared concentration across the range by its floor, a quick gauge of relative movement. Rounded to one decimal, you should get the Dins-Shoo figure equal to -20.0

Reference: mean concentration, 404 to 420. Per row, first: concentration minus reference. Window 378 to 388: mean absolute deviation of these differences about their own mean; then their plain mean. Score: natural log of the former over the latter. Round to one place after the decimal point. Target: -1.8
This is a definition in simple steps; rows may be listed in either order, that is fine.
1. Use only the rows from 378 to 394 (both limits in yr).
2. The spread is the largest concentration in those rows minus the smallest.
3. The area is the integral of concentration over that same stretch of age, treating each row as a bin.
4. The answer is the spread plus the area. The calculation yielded 86.9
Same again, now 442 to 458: 76.9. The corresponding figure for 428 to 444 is 77.4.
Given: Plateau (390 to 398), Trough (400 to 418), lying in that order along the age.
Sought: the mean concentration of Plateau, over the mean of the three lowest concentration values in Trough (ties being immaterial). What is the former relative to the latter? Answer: 1.01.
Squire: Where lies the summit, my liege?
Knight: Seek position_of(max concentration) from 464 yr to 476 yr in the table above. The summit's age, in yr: 475.0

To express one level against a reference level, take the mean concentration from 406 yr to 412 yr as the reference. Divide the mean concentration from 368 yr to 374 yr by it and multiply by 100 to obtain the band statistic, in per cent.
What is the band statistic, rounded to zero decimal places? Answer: 124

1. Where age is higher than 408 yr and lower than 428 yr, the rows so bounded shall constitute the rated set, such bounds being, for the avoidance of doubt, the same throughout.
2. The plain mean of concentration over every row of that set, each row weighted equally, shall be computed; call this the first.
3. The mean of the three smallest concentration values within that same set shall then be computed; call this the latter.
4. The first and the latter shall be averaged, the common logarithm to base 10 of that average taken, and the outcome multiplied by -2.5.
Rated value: -1.77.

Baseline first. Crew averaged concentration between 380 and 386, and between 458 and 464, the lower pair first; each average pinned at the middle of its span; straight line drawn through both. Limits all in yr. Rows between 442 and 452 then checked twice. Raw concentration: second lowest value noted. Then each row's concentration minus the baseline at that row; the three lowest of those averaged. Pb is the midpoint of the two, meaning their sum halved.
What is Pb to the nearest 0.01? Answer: 2.43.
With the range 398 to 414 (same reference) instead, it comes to 2.63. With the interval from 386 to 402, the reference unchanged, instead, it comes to 2.60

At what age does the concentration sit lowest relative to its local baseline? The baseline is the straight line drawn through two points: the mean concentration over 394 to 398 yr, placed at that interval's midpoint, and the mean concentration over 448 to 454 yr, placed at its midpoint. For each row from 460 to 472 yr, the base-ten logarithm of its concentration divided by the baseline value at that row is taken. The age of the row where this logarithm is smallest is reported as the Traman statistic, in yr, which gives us 461.0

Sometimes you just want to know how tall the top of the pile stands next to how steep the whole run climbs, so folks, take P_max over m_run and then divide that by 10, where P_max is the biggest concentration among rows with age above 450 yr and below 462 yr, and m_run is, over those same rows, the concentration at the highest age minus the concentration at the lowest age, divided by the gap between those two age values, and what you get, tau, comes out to -20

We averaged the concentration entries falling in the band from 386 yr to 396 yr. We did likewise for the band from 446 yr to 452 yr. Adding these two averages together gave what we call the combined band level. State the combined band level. 10.1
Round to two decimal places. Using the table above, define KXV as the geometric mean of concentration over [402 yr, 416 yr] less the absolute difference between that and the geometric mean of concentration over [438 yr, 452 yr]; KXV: 4.86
